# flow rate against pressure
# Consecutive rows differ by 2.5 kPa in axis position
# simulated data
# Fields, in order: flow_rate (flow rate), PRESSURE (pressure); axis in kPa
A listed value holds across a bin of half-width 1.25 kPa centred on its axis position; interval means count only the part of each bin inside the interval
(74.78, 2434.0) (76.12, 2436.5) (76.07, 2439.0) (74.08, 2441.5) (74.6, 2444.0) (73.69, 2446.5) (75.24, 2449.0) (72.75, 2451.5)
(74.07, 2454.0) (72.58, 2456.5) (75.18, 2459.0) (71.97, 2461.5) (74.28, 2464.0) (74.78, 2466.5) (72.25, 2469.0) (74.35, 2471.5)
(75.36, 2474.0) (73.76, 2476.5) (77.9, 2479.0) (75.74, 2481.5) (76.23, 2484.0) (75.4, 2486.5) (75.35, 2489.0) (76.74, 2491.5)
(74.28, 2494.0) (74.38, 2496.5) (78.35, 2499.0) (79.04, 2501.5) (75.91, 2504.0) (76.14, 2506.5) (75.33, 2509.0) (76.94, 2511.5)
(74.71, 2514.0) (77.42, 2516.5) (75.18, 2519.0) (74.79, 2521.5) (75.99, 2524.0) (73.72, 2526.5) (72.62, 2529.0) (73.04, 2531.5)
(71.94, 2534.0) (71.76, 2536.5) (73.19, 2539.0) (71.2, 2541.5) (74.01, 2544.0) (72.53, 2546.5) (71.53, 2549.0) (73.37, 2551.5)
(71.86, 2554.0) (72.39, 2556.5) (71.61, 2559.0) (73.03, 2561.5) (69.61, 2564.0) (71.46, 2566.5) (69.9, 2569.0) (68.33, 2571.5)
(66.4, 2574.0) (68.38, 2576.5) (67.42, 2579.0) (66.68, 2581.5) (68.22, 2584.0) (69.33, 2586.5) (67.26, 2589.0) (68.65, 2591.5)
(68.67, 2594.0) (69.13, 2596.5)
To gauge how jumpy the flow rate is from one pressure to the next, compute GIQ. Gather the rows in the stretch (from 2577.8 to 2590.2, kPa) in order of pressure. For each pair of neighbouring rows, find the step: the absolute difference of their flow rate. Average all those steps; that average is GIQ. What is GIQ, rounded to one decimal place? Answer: 1.4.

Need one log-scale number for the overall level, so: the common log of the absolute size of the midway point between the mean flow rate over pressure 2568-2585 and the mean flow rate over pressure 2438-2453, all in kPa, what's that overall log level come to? 1.85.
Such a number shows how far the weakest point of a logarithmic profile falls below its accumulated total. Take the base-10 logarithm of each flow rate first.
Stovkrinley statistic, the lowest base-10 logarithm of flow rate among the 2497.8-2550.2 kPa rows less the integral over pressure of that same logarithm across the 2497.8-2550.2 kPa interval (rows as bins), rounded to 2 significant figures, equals -96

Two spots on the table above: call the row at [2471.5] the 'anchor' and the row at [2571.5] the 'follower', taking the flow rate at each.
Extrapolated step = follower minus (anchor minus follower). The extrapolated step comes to 62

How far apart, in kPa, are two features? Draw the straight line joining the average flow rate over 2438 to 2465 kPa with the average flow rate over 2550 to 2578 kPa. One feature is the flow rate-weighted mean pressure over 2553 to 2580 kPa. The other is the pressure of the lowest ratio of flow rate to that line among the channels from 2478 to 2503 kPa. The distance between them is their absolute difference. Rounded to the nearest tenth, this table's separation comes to 72.3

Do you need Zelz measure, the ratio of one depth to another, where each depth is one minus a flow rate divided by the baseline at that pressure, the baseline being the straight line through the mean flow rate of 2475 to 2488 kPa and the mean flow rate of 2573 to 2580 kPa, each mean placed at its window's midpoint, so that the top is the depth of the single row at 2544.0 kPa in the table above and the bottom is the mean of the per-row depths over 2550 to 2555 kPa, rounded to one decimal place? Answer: 1.2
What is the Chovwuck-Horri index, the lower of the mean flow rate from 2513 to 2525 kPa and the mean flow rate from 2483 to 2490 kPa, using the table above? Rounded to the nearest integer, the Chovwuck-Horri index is 76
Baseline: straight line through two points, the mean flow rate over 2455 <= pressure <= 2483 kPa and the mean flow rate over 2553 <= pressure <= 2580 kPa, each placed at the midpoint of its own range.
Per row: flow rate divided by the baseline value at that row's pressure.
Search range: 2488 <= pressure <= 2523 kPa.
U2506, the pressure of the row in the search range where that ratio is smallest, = 2494.0 kPa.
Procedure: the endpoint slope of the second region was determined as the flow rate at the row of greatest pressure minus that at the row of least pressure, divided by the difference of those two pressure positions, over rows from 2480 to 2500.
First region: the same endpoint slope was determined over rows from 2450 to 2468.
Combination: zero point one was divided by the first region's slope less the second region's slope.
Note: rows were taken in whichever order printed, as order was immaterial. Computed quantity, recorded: -7.2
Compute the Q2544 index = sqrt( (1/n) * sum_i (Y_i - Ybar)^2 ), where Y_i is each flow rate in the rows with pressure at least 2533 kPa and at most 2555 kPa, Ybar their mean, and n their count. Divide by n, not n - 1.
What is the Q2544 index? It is 0.90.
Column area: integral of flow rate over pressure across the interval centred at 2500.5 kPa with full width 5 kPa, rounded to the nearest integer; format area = 393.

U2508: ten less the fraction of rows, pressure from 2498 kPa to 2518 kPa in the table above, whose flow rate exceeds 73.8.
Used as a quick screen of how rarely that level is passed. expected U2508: 9.0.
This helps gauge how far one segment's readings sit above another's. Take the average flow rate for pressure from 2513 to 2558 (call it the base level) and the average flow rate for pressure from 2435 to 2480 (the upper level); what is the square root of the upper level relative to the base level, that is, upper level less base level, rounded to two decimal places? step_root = 0.99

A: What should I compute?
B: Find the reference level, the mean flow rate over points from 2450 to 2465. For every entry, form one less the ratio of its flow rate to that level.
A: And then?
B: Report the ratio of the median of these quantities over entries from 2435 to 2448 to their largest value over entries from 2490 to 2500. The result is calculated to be 1.40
